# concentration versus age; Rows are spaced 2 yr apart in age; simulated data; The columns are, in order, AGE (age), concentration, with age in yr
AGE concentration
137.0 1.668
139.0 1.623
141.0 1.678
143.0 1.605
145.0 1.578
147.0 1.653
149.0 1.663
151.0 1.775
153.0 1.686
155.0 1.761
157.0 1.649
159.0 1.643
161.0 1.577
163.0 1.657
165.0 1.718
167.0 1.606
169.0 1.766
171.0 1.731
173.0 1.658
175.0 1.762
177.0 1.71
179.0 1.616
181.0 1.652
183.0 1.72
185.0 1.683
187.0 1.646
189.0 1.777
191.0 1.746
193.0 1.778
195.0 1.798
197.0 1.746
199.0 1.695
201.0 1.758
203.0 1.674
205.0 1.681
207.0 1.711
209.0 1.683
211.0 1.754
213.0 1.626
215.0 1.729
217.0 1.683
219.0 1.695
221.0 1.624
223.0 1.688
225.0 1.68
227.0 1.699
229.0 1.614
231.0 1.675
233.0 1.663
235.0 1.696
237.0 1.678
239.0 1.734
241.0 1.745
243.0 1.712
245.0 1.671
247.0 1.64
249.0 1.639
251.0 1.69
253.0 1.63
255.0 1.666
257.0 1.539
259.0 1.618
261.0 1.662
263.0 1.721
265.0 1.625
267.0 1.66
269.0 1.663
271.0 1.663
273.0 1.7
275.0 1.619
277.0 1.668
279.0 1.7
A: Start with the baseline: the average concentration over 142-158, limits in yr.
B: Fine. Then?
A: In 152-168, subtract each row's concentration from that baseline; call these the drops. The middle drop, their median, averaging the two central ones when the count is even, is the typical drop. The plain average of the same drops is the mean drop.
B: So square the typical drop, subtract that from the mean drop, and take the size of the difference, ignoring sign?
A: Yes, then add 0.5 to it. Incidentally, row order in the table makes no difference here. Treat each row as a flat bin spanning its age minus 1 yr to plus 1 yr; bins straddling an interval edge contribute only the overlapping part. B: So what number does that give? 0.509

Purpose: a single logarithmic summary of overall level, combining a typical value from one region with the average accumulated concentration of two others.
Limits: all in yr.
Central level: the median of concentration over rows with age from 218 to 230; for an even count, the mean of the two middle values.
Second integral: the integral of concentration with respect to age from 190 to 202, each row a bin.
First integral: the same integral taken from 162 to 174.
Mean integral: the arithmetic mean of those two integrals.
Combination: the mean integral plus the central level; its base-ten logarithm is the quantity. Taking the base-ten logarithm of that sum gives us 1.35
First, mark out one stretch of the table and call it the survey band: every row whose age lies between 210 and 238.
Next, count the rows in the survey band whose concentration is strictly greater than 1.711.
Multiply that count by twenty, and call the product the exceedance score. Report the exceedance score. 40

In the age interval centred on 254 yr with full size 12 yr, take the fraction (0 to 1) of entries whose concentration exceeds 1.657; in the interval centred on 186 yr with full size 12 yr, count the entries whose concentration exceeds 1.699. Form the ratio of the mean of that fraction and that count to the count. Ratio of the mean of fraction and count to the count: 0.556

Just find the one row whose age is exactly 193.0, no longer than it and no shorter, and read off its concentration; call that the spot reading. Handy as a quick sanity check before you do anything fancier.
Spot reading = 1.778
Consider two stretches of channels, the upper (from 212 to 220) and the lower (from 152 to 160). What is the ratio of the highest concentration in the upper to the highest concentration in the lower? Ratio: 0.982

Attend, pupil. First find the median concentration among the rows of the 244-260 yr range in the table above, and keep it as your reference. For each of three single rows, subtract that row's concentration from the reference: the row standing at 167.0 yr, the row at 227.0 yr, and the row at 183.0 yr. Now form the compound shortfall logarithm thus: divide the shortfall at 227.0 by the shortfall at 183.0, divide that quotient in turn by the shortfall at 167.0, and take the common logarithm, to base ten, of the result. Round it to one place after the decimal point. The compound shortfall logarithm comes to 1.3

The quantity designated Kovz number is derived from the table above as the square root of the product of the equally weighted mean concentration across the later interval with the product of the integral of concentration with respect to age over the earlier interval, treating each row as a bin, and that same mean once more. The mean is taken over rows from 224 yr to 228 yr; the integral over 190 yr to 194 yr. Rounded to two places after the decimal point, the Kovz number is 4.49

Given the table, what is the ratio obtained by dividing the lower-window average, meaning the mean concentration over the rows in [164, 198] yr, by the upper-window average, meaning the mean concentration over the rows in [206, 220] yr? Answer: 1.01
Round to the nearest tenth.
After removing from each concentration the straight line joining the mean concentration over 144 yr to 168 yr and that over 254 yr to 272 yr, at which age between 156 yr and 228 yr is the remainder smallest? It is 161.0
